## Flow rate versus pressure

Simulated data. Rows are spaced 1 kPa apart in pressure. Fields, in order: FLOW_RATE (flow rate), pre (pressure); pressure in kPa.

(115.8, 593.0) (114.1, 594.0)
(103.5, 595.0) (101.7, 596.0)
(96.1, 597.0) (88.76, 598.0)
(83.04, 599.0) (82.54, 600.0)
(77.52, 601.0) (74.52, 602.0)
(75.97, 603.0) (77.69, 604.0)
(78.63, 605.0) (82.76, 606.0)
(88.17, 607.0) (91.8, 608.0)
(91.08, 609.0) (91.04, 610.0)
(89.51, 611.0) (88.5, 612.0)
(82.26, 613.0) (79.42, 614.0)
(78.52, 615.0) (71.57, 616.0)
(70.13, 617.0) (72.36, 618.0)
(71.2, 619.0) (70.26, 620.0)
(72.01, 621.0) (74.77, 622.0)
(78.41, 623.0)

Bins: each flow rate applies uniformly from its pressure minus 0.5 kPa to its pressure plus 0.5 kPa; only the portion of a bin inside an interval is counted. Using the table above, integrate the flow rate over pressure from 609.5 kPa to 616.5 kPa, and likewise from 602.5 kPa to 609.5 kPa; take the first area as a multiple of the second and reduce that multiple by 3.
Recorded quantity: -2.01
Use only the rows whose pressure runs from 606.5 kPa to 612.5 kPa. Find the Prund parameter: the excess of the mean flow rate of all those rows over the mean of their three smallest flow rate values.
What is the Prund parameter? 1.3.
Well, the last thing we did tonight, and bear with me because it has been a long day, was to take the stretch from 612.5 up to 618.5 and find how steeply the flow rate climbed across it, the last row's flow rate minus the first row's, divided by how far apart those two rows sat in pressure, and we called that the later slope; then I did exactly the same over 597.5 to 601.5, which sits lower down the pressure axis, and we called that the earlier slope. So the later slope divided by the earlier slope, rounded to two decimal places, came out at 0.53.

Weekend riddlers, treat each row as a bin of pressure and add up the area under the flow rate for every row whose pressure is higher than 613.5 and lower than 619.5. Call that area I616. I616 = 443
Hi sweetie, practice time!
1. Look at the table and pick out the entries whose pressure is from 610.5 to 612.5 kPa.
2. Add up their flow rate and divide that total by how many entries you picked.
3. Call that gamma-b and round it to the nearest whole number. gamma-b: 89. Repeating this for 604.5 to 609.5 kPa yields 86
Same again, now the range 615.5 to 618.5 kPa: 71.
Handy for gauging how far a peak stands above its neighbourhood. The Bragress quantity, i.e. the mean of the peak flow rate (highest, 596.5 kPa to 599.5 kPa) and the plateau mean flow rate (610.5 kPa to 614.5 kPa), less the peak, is -5.6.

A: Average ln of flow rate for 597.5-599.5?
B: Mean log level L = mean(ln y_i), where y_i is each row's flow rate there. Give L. 4.45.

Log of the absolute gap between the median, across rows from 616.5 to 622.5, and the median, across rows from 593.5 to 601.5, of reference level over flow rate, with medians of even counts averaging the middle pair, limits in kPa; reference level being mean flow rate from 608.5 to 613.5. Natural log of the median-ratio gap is -1.3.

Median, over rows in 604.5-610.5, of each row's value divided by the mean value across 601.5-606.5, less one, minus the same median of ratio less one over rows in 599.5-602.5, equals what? 0.16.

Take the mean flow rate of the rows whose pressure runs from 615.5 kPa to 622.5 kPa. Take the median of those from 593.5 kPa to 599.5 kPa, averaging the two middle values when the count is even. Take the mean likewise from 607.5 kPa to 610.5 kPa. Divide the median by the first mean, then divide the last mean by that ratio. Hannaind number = 66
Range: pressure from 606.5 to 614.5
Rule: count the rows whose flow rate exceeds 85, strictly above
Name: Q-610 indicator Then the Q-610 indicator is 6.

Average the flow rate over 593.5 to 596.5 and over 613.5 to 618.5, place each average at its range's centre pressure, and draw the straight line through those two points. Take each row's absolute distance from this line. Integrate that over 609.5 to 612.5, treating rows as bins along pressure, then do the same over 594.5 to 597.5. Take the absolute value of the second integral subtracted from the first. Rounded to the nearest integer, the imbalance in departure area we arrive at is 10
